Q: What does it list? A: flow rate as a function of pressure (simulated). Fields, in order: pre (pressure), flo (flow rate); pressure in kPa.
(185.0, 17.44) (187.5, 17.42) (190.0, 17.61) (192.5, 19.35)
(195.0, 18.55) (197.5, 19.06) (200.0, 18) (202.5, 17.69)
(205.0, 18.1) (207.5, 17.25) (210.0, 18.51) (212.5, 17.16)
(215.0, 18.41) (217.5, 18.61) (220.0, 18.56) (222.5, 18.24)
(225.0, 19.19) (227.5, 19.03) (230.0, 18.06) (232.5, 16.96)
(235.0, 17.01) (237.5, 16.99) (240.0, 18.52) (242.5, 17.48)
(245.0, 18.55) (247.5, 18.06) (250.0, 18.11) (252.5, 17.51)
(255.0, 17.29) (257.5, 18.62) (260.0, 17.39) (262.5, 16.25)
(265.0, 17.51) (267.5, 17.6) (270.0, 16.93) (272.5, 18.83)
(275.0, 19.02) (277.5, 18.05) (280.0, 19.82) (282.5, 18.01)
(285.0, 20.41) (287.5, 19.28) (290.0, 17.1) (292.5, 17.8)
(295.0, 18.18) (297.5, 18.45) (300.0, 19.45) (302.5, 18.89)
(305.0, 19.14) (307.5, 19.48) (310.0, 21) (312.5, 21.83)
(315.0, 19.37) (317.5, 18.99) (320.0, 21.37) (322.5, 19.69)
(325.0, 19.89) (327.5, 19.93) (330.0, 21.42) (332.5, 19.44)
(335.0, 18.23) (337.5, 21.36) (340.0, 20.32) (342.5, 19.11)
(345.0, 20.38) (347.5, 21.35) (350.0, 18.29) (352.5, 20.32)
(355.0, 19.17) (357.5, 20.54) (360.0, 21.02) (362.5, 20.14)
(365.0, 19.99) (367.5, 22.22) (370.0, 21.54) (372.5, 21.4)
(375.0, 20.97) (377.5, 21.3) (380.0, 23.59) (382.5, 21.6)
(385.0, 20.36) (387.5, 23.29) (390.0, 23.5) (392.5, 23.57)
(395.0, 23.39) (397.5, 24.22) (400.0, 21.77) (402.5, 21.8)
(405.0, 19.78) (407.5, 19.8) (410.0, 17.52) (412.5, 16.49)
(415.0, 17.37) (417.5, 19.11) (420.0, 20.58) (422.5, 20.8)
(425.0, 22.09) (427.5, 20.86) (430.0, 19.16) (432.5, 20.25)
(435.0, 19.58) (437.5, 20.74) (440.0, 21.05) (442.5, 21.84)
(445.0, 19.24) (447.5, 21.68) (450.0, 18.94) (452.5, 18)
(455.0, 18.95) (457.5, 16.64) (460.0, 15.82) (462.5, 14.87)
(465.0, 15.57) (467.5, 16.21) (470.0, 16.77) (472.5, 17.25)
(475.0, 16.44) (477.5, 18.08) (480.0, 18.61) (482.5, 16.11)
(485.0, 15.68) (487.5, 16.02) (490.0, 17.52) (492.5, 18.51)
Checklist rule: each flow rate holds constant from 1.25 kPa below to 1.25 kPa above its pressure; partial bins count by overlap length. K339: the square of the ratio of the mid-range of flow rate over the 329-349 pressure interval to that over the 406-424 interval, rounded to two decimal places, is 1.13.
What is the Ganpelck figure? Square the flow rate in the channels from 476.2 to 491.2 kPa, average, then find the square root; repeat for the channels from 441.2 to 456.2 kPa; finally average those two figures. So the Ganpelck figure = 18.4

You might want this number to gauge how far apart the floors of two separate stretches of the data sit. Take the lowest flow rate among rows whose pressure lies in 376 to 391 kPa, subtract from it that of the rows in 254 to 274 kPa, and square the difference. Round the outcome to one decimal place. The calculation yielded 16.9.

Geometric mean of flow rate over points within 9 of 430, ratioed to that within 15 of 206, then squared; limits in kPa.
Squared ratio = 1.26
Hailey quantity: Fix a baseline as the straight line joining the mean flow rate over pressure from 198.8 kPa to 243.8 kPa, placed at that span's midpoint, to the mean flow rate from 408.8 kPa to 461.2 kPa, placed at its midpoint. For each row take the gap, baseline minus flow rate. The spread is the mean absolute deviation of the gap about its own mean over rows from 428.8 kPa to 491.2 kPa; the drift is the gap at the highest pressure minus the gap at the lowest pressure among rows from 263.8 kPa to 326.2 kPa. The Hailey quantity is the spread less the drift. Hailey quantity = 3.8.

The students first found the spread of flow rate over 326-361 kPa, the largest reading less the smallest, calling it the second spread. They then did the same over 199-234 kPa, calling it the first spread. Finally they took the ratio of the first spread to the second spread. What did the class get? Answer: 0.70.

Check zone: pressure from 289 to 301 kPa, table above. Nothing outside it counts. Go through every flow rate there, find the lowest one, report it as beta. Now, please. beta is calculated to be 17.1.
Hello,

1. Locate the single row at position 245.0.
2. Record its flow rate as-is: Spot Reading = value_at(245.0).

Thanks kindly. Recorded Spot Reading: 18.55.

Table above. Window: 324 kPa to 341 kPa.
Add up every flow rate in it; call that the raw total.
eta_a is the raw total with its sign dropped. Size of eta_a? 141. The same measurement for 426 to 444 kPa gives 143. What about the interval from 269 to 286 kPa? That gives 131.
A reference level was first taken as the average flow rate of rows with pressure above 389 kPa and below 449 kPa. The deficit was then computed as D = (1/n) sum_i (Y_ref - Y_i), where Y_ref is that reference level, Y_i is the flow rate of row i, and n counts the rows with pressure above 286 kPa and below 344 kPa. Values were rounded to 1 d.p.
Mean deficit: 1.1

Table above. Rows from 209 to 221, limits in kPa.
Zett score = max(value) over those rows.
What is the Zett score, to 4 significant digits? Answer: 18.61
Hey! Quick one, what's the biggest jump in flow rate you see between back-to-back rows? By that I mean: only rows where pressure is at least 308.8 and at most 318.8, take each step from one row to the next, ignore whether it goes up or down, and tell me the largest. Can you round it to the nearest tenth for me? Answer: 2.5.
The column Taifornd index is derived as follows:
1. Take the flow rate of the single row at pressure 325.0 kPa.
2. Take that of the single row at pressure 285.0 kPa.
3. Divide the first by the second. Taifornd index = 0.97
